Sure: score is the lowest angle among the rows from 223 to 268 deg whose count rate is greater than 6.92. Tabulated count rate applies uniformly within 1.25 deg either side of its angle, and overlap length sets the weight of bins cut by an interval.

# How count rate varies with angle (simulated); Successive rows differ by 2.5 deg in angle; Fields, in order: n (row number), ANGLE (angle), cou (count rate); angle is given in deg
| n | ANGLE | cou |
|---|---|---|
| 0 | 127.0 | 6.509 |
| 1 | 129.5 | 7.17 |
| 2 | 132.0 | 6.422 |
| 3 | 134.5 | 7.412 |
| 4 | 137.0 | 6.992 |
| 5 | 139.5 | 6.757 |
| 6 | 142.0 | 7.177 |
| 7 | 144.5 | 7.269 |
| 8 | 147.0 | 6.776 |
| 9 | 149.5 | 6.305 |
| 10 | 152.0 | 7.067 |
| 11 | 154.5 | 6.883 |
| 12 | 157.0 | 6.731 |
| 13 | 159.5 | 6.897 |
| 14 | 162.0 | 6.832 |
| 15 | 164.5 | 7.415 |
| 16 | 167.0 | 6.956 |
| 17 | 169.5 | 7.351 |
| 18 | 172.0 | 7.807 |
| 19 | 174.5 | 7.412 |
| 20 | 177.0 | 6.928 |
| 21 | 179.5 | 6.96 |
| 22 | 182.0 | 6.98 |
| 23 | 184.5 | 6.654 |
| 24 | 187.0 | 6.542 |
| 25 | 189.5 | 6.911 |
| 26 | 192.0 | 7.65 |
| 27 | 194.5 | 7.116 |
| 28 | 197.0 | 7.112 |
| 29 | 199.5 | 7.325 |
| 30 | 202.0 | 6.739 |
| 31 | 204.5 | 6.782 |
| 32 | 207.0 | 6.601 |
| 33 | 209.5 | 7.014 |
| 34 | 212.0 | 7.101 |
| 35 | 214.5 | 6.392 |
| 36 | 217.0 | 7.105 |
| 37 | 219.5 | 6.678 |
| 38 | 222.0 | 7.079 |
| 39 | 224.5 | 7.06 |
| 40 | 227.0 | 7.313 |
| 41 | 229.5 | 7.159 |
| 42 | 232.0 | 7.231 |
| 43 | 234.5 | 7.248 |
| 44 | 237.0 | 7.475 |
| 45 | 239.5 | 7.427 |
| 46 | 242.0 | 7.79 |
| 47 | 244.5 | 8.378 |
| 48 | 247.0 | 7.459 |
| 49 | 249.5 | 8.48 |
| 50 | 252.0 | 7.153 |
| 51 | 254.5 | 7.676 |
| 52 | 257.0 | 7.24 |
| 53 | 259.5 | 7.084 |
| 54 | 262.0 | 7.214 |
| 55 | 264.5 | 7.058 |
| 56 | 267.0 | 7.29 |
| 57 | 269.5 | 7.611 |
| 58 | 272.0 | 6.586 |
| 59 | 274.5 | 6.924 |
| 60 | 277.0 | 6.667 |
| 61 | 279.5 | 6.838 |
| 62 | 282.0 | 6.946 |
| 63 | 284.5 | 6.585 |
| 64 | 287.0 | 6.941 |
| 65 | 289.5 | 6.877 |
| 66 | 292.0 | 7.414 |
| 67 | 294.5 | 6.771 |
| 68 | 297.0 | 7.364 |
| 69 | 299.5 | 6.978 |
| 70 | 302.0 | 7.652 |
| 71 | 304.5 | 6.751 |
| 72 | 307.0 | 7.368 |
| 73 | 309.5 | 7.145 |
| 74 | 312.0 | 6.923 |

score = 224.5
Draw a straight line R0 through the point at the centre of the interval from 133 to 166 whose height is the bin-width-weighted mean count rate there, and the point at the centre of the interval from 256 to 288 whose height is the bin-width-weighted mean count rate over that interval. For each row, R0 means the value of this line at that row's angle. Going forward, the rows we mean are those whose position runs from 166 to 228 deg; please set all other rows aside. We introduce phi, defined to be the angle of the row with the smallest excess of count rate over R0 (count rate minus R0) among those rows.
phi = 214.5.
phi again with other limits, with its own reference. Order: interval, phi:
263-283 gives 272.0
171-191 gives 187.0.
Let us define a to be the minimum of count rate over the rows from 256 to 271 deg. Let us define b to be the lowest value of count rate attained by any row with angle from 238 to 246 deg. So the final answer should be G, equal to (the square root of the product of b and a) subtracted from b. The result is 0.19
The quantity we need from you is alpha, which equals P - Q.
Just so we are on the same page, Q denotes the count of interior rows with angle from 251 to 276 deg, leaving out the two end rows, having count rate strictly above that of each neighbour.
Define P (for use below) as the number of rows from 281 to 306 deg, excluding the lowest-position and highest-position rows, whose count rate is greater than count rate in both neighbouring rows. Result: 1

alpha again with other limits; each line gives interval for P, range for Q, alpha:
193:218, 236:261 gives 0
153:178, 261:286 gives 0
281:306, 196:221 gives 0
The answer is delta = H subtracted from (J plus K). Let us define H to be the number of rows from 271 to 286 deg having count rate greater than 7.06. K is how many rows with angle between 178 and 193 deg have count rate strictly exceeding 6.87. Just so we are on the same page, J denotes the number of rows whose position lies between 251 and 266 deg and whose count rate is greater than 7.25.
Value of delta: 5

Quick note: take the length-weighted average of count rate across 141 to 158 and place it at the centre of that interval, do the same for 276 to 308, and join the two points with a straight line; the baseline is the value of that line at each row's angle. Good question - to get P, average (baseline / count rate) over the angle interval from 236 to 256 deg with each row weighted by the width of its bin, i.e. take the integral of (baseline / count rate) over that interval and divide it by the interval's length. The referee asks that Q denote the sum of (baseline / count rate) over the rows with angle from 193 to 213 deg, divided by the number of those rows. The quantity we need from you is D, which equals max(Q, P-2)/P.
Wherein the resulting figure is 1.10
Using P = 0.91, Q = 1.00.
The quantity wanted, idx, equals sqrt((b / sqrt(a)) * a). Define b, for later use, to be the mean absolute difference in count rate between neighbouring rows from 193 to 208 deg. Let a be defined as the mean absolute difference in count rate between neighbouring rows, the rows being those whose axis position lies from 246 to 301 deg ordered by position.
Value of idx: 0.37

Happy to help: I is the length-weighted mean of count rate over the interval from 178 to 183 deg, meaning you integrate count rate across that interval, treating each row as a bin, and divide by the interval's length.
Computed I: 7.0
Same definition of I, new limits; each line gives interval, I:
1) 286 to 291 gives 6.9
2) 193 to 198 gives 7.1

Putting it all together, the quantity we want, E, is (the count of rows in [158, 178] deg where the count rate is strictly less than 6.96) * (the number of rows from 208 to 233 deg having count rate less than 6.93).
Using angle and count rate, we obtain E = 8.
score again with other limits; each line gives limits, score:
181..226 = 182.0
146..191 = 152.0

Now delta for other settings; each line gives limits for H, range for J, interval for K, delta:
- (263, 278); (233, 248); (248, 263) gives 9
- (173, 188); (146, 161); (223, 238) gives 5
